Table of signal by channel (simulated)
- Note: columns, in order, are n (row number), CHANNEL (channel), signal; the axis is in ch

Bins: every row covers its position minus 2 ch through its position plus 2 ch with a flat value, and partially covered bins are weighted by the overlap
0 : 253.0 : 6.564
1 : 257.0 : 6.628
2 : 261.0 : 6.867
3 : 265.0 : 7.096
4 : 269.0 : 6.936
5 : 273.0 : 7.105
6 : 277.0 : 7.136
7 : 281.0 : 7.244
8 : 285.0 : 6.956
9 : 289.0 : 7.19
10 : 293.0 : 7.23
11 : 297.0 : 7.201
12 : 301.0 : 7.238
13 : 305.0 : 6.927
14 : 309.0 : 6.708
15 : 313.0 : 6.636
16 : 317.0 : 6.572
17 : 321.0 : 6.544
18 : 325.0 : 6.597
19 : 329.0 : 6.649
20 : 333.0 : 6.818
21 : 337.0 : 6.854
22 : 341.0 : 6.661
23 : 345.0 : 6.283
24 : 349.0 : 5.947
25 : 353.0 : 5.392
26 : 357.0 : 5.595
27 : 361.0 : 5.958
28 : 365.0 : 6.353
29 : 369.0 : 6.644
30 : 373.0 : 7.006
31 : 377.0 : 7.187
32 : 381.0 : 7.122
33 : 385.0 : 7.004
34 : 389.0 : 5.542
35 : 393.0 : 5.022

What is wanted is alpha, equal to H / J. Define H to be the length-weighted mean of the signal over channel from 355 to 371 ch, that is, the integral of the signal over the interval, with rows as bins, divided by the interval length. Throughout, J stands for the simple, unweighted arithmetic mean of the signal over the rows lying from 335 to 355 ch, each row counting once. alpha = 0.99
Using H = 6.1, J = 6.2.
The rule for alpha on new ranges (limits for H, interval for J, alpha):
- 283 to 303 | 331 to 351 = 1.10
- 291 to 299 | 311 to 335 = 1.09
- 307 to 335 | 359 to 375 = 1.02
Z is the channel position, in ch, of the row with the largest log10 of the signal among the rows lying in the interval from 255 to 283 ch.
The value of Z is 281.0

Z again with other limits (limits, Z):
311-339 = 337.0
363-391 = 377.0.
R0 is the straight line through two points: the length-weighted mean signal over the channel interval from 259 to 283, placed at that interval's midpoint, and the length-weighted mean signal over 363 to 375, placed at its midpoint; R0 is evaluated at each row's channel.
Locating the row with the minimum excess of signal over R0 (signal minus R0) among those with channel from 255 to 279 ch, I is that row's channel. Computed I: 257.0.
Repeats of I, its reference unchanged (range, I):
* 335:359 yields 353.0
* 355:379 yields 357.0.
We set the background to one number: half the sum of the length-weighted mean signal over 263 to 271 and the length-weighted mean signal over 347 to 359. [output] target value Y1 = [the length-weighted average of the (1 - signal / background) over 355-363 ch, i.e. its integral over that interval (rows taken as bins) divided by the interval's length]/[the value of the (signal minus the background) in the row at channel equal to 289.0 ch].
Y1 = 0.10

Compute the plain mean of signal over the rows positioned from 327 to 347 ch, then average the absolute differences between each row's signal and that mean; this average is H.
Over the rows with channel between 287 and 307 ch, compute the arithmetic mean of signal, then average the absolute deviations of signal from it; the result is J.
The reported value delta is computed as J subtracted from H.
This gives 0.1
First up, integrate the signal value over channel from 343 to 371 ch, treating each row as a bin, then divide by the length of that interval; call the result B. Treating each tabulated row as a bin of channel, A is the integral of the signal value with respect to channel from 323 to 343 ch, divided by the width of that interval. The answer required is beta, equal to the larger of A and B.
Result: 6.7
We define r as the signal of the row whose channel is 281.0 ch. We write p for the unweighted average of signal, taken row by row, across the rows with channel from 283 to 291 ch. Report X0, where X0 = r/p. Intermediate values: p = 7.1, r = 7.244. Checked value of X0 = 1.02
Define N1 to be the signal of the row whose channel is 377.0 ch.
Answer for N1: 7.187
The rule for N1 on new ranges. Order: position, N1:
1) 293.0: 7.23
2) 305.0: 6.927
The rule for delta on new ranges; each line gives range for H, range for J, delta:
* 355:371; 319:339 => 0.2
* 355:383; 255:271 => 0.4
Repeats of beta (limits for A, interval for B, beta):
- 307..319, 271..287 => 7.1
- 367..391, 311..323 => 6.8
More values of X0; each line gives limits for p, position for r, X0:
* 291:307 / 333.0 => 0.95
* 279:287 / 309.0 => 0.94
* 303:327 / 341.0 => 1.00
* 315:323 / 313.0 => 1.01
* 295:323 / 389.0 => 0.81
